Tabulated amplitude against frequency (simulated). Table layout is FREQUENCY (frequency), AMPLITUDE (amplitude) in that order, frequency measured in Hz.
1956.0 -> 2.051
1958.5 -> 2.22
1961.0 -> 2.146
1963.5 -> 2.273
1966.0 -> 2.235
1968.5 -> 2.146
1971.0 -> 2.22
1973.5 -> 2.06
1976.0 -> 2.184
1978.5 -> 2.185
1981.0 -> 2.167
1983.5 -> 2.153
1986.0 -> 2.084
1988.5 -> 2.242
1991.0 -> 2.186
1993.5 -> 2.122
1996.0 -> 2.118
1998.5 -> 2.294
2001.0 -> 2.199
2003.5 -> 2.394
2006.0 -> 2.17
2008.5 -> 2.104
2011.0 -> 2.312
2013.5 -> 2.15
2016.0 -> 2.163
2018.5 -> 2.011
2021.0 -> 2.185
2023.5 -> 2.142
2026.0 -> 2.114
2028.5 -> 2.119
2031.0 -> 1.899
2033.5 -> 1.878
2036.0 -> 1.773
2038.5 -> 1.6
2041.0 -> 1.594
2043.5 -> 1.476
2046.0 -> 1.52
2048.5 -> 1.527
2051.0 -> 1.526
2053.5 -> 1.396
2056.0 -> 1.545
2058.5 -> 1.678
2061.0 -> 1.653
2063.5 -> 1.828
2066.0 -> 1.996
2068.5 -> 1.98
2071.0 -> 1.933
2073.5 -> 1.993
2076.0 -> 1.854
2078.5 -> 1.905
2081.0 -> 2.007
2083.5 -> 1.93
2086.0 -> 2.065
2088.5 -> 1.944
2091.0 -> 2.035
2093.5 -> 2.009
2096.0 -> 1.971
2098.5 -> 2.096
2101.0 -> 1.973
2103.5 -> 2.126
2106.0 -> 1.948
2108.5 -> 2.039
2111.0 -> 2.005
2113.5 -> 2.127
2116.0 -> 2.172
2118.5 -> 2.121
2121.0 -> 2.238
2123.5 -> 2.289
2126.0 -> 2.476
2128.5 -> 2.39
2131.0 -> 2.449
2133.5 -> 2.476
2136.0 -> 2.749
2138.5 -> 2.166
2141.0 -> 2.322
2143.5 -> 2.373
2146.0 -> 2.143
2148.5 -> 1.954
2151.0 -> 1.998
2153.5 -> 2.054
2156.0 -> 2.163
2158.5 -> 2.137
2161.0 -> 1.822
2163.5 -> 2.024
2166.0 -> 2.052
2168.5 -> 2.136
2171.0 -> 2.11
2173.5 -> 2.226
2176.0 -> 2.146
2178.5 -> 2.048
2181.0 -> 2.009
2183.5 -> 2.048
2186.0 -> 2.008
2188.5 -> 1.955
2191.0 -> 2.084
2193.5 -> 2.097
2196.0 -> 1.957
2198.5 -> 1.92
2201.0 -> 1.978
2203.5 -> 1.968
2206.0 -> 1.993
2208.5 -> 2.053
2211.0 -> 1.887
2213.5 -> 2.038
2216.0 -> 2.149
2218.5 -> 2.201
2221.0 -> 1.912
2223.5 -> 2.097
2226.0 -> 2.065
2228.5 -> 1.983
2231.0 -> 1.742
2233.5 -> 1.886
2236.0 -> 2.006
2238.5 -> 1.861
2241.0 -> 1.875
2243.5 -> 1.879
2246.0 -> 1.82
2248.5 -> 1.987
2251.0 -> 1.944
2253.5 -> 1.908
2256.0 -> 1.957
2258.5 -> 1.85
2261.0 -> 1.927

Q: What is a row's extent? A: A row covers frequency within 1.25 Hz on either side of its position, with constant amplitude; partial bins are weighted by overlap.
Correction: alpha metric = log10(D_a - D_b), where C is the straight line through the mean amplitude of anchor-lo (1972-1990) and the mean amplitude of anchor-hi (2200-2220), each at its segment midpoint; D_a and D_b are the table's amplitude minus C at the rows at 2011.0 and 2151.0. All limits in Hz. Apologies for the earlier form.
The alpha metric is -0.62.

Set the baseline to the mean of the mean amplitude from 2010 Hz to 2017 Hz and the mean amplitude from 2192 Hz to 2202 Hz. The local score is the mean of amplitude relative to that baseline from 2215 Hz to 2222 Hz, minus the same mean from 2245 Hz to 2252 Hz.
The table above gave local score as 0.17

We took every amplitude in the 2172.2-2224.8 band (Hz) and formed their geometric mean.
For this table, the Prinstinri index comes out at 2.03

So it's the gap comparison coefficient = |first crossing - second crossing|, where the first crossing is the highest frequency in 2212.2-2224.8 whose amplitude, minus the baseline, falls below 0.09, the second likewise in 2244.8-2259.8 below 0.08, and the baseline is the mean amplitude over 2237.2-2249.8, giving 37.5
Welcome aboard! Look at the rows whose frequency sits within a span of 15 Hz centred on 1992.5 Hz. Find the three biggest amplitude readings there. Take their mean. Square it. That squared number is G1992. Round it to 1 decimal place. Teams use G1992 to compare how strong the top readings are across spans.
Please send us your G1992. 5.0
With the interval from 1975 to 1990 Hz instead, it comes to 4.9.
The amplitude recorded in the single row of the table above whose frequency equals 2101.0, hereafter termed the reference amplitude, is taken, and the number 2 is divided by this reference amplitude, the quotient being 1.01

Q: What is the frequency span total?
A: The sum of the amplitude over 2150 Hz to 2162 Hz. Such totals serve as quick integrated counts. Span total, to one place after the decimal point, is 10.2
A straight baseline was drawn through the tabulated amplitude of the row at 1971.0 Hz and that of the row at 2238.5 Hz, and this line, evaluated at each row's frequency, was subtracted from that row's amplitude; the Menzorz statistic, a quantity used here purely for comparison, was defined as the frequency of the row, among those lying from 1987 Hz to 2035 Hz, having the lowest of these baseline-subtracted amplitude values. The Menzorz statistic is 2033.5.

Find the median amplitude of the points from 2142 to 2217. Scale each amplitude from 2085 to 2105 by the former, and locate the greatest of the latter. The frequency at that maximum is 2103.5 Hz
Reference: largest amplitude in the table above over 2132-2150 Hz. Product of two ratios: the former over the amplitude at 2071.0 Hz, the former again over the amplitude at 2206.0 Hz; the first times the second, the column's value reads 1.96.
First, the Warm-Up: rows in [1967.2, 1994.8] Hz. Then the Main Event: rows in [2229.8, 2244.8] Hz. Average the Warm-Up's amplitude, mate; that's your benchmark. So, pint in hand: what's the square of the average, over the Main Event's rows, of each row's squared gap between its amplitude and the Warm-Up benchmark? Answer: 0.0075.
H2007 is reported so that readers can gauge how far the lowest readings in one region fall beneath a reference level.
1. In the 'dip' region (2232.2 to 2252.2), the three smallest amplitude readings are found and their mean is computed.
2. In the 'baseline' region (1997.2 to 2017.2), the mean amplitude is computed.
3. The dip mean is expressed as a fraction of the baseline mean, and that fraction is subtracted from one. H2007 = 0.17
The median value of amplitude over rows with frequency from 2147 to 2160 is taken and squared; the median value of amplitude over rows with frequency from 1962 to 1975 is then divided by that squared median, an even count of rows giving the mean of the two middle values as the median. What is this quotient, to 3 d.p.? 0.526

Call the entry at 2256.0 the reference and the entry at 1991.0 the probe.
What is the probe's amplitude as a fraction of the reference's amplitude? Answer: 1.12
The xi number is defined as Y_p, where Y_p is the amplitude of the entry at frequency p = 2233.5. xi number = 1.886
